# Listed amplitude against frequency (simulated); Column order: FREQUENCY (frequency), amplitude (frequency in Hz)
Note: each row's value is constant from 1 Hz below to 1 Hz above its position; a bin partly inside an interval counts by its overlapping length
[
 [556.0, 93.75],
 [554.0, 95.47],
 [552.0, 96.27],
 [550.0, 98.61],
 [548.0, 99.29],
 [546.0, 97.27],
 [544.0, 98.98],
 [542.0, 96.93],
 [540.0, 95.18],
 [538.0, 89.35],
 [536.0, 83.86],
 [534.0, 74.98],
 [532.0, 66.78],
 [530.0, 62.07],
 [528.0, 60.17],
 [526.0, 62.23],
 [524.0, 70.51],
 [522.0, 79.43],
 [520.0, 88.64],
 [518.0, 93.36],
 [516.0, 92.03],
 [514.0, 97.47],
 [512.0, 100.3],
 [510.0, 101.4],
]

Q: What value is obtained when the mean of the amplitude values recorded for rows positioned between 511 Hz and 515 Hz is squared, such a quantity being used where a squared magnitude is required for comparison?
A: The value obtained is 9778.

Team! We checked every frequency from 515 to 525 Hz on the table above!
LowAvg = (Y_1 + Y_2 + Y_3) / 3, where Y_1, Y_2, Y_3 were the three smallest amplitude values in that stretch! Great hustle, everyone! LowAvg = 80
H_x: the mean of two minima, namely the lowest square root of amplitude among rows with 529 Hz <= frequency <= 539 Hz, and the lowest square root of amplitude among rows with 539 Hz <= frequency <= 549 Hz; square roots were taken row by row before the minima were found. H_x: 8.82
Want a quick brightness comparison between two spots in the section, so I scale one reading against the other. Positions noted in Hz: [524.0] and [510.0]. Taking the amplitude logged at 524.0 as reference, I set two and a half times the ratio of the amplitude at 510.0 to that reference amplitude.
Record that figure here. 3.6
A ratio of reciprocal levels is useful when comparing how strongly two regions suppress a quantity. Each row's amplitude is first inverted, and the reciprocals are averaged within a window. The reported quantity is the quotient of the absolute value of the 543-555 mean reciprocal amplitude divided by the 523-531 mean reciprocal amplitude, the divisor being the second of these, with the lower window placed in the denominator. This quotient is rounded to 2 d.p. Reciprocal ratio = 0.65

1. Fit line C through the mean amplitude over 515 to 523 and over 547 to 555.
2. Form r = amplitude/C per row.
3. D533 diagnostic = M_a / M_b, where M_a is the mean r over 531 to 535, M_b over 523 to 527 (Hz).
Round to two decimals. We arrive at 1.04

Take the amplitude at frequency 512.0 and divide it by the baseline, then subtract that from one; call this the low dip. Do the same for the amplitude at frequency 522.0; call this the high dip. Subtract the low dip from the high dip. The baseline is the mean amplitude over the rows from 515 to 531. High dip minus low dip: 0.27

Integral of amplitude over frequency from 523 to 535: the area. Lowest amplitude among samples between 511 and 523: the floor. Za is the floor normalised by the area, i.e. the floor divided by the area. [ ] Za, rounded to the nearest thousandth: 0.100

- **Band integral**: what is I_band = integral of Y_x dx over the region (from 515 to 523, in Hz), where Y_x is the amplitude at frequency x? 707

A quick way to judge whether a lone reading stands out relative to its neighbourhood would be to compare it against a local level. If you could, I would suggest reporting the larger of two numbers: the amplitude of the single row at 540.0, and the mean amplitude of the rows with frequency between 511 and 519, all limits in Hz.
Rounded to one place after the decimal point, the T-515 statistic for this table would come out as 95.8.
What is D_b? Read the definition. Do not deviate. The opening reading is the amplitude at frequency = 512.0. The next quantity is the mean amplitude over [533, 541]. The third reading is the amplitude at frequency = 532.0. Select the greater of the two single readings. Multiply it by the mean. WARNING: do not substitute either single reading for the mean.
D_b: 8610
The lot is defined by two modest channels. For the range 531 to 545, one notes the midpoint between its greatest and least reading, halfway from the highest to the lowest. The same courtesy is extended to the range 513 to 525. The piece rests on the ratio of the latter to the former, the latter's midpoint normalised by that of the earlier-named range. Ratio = 1.01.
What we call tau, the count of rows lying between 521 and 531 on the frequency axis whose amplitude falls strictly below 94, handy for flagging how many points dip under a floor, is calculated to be 5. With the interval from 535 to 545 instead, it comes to 2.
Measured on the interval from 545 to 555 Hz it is 0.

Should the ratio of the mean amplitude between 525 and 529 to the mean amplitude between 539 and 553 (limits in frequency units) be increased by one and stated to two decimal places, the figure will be 1.63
